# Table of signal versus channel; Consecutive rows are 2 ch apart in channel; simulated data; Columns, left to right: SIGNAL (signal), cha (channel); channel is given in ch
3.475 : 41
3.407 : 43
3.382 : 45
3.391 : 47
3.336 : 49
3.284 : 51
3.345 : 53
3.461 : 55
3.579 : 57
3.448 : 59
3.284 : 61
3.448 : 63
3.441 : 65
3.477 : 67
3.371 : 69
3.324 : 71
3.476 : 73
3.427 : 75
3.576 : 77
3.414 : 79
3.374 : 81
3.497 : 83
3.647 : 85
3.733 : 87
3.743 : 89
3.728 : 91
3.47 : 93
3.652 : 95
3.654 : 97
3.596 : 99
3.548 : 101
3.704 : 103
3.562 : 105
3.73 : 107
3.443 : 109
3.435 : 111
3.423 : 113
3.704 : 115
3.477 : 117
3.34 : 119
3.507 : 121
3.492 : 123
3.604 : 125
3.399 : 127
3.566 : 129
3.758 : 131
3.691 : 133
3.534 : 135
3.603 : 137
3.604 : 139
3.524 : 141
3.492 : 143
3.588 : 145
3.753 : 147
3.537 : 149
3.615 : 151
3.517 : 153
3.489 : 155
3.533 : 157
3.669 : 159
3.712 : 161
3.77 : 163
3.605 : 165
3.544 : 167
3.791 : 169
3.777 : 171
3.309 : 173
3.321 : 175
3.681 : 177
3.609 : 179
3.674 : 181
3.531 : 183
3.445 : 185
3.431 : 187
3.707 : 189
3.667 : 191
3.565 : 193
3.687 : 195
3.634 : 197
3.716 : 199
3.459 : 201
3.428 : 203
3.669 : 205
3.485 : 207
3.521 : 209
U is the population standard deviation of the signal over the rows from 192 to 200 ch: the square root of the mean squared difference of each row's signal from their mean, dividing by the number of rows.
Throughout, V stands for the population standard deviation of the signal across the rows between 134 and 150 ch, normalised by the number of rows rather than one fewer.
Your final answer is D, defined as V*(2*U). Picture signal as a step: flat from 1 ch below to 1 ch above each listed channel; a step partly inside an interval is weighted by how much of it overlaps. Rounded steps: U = 0.06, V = 0.08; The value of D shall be 0.0087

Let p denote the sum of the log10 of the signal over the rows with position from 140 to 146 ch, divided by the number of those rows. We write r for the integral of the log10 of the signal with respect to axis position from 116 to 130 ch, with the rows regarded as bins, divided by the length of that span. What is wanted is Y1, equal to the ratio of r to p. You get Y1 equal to 0.99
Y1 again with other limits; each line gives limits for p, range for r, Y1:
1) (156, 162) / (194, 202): 1.00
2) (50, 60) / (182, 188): 1.01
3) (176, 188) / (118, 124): 0.97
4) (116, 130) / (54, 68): 0.99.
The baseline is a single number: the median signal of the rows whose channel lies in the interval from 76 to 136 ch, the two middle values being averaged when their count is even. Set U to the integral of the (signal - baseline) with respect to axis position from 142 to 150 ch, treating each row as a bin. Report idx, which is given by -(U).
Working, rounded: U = 0.2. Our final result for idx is -0.23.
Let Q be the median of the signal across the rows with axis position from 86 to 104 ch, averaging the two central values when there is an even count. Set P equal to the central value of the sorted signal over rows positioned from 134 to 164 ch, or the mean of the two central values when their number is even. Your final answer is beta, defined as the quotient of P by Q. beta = 0.98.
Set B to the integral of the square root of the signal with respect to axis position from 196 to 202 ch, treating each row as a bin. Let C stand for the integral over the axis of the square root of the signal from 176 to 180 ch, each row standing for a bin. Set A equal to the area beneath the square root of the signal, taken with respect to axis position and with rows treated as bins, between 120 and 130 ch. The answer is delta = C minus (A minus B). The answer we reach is 0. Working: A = 19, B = 11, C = 8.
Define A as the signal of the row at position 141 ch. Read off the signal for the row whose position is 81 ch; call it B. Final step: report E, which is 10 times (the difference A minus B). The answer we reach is 1.5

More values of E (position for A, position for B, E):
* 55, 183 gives -0.7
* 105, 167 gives 0.2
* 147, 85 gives 1.1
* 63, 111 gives 0.1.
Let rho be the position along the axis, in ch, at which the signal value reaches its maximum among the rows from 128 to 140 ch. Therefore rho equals 131 ch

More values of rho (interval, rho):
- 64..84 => 77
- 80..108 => 89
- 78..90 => 89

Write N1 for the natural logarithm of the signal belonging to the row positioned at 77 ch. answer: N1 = 1.27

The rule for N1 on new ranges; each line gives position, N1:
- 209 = 1.26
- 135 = 1.26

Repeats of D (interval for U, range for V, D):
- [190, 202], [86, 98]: 0.0163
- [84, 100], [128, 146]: 0.0133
